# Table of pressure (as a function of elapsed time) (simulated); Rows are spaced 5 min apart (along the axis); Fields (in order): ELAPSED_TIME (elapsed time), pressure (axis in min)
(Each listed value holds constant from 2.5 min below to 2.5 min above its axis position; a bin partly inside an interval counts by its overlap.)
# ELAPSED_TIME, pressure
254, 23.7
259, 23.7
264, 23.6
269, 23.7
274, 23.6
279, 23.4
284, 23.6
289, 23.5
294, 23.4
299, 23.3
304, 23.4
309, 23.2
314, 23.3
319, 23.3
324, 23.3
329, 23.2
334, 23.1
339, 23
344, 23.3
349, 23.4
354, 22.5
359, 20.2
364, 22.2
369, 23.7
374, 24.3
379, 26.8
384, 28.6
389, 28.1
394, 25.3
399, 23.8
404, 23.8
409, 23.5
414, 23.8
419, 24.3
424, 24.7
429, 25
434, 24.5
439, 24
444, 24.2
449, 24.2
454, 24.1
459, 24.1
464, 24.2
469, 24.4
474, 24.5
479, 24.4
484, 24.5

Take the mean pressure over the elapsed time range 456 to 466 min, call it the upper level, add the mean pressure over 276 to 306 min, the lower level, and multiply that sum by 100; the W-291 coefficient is 4758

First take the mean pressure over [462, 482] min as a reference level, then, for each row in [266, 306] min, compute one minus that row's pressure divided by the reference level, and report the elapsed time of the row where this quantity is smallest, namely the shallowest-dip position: 269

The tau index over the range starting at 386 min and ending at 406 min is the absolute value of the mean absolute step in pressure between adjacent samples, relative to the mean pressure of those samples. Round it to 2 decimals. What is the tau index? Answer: 0.06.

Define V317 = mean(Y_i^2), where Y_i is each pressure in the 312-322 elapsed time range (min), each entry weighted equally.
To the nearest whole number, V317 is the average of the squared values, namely 543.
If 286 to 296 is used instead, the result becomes 550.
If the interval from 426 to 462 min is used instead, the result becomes 591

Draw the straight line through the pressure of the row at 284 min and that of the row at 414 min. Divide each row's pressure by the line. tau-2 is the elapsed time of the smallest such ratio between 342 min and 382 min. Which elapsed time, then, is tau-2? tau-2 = 359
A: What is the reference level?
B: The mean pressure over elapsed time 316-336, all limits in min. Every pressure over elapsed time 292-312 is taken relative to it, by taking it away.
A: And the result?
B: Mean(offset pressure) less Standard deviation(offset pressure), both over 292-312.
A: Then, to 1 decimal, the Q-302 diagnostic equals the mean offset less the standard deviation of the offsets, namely 0.0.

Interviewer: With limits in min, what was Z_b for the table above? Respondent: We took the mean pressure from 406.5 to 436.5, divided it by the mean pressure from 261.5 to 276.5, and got 1.03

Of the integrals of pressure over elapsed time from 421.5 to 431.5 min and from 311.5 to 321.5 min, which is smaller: 233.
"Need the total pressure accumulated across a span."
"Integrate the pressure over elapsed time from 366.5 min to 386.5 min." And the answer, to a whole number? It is 517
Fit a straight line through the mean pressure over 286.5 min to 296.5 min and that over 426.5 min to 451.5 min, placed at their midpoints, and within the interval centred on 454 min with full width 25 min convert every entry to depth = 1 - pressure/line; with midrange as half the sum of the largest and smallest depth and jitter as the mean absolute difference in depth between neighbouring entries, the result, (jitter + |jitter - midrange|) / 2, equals 0.0063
